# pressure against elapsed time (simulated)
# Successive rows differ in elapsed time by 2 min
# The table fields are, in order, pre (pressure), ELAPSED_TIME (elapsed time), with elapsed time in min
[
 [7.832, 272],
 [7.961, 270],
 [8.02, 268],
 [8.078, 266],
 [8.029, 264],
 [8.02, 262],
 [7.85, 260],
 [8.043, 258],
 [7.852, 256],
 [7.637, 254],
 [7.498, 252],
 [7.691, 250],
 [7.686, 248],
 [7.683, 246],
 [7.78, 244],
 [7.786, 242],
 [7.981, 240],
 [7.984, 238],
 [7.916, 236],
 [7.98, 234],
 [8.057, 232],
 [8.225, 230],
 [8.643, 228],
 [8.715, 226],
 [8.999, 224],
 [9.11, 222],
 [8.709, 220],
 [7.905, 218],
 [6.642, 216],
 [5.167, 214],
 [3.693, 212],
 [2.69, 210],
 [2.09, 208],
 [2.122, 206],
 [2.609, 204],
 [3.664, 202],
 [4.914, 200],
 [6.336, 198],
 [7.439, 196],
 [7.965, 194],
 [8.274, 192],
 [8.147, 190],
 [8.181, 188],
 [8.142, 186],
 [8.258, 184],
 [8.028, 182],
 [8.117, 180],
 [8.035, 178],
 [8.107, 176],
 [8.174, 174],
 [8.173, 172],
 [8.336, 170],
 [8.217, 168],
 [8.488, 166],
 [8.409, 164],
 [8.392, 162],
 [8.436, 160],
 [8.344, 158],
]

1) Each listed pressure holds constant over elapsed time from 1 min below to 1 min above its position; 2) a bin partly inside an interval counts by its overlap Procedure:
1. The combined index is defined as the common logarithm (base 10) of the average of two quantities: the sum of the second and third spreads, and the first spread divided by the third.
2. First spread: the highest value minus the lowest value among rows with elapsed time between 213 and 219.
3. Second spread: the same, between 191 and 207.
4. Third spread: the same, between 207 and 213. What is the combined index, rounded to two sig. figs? 0.68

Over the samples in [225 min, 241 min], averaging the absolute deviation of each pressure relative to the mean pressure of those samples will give 0.26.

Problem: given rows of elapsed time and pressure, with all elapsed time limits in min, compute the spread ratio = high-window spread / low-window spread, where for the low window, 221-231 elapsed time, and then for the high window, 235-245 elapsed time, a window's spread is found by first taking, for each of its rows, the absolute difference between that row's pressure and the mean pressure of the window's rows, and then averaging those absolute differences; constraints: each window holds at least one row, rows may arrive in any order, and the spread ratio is 0.3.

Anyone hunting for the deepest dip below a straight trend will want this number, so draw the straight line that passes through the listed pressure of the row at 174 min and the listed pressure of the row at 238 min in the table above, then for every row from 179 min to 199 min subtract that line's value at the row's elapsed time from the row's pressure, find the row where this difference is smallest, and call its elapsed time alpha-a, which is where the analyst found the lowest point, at 198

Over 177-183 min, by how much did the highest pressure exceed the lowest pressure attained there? 0.09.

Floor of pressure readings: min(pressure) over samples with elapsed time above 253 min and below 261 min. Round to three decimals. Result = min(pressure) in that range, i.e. 7.637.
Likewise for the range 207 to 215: 2.090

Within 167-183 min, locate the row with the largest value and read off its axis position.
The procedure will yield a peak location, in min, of 170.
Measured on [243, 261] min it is 258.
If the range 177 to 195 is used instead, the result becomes 192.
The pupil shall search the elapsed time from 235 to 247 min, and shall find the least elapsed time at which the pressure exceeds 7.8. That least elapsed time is 236 min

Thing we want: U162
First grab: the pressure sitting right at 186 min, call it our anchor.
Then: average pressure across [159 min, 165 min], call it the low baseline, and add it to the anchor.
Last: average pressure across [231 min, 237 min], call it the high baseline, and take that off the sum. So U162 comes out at 8.6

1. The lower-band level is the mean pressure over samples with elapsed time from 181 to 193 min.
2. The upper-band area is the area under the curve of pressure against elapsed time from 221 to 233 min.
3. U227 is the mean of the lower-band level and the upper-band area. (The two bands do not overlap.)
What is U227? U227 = 56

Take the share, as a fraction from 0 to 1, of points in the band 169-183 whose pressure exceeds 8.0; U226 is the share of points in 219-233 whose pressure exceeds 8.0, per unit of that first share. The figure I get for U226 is 1.0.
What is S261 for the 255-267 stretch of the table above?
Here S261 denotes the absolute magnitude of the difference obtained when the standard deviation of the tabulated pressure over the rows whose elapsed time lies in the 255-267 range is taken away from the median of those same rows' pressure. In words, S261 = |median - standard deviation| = 7.9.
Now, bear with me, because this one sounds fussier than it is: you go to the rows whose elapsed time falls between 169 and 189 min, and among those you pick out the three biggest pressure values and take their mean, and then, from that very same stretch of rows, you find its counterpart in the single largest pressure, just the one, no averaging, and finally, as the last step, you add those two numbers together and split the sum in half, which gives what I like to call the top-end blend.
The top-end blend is 8.30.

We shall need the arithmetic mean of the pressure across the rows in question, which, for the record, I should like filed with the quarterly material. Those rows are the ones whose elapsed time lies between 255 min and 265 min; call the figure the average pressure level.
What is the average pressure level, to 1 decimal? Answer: 8.0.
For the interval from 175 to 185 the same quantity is 8.1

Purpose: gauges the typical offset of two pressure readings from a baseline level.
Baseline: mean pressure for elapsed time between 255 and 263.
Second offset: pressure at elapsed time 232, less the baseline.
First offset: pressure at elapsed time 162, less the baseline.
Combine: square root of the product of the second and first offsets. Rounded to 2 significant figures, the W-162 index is 0.23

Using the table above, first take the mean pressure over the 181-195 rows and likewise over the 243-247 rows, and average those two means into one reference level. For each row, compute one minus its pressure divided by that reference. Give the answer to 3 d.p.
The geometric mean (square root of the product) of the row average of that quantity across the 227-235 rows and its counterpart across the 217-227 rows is 0.059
